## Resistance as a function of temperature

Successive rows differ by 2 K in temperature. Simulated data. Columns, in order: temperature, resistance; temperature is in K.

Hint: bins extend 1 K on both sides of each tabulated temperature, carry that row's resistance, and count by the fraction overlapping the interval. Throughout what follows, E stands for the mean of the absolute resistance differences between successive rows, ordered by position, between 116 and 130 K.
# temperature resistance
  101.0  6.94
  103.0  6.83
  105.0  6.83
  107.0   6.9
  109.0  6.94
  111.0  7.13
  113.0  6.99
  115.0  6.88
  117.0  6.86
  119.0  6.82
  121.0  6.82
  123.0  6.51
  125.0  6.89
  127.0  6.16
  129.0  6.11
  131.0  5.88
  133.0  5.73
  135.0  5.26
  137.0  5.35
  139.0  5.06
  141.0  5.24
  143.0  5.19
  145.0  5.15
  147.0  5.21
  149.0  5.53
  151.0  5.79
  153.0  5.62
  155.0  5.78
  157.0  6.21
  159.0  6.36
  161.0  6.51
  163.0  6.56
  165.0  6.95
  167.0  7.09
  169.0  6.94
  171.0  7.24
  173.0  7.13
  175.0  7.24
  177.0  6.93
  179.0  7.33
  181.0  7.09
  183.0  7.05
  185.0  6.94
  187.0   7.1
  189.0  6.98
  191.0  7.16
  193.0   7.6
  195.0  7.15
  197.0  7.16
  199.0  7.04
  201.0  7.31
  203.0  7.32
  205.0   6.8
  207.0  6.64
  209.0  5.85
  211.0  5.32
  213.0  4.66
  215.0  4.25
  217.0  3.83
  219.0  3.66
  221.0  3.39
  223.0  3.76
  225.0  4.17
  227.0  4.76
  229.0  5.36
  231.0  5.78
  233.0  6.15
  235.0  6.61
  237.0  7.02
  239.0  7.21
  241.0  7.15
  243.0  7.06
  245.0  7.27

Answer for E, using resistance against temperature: 0.25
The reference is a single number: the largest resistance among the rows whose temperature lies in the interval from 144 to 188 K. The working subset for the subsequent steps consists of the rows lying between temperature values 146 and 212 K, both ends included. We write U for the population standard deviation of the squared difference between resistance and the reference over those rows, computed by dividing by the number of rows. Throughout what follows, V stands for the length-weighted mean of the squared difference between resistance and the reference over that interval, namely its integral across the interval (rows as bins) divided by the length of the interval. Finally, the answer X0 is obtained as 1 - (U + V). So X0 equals -1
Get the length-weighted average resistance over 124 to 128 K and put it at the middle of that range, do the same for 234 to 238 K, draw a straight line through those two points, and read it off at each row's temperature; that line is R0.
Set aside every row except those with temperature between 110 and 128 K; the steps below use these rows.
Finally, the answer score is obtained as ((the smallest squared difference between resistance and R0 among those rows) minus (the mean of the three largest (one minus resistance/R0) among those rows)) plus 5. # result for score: 5.00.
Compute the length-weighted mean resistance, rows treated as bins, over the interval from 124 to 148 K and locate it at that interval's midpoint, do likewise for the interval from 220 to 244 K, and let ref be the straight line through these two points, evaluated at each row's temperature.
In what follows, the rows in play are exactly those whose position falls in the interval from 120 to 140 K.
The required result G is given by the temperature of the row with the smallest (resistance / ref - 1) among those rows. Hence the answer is 139.0 K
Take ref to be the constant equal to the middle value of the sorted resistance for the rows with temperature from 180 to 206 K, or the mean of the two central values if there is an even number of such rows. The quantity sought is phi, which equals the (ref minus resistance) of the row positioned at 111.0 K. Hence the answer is 0.0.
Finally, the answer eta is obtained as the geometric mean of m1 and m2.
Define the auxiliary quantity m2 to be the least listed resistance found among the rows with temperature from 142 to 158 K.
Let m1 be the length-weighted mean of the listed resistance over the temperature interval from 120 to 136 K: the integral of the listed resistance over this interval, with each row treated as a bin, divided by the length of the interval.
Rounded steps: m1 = 6.2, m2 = 5.15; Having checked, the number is 5.6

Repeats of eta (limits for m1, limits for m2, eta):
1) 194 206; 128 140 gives 6.0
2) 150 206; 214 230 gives 4.8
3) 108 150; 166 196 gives 6.5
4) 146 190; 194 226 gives 4.7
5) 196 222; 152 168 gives 5.6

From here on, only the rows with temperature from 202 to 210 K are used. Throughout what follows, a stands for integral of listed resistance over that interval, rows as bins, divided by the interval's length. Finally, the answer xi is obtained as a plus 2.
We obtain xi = 8.65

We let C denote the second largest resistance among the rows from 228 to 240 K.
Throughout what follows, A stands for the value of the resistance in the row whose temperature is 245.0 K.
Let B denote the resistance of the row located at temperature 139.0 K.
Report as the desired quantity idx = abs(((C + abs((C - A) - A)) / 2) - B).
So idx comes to 2.2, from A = 7.27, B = 5.06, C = 7.02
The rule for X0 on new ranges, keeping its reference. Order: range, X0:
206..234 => -11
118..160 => -3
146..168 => -2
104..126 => 1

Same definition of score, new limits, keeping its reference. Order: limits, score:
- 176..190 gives 5.11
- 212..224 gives 8.92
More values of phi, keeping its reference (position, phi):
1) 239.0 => -0.1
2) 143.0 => 1.9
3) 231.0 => 1.3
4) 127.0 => 0.9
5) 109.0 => 0.2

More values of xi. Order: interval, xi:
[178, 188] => 9.10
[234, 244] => 9.01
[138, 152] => 7.31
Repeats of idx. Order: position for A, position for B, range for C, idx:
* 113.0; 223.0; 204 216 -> 3.2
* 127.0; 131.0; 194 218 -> 0.3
